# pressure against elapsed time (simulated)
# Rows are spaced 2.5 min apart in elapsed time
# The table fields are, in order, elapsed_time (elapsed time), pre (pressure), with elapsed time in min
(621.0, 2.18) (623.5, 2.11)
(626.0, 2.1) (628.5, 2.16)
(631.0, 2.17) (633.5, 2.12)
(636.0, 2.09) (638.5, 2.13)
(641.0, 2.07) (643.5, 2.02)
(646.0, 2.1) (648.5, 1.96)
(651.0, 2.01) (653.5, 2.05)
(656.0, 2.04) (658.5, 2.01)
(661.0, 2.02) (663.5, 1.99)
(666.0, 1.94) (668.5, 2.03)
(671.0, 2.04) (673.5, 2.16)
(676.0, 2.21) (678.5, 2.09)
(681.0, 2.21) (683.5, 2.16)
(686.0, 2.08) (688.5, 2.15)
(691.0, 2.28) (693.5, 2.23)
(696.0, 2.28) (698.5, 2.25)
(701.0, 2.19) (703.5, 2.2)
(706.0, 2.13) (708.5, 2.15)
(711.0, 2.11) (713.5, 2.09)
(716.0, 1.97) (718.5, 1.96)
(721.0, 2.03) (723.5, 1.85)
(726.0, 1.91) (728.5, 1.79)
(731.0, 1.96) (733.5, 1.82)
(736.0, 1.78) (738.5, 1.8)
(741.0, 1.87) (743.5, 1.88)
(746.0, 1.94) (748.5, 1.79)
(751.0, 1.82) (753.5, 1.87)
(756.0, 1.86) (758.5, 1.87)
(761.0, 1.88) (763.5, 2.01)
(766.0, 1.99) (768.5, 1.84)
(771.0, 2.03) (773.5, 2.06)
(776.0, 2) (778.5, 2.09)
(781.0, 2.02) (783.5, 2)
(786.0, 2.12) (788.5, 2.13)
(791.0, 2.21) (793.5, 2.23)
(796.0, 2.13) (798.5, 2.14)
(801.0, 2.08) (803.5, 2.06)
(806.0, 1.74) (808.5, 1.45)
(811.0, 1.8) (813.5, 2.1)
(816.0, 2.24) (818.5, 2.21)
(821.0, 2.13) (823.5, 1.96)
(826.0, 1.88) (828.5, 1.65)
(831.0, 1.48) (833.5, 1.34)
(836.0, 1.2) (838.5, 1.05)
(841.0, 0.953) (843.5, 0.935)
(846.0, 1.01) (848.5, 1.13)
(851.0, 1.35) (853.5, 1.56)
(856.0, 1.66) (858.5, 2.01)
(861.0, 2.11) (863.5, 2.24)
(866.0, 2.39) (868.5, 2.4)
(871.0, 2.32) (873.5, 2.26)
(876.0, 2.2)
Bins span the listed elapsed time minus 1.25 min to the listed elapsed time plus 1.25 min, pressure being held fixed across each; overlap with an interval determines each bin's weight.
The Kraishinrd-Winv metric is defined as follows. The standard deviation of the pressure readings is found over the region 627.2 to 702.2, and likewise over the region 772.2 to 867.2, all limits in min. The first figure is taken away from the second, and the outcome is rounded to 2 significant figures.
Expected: 0.33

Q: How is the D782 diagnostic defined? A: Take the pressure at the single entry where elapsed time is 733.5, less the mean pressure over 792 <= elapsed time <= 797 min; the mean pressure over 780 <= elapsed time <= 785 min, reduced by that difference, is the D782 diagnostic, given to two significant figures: 2.4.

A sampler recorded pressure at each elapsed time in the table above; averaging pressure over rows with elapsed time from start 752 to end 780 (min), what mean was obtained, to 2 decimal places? 1.95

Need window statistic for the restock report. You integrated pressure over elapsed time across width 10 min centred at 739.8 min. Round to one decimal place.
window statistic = 18.3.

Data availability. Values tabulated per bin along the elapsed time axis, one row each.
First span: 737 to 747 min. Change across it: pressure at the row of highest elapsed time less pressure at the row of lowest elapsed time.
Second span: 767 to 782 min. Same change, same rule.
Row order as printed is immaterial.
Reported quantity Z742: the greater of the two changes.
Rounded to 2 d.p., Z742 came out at 0.18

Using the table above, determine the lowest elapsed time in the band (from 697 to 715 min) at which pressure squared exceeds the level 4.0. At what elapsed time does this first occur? 698.5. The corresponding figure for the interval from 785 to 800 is 786.0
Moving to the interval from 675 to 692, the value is 676.0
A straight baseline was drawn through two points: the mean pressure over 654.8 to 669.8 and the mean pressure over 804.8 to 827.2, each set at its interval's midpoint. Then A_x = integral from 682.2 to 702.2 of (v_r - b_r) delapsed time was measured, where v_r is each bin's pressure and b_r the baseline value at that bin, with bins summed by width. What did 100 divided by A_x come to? 24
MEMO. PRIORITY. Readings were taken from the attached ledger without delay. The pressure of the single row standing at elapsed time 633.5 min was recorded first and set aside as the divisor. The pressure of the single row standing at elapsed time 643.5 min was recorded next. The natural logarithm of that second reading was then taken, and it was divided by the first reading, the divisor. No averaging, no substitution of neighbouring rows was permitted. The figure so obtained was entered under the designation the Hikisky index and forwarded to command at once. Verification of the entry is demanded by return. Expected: 0.332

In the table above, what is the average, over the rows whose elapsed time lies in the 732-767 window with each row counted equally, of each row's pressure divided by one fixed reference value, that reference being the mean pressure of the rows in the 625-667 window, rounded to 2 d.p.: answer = 0.91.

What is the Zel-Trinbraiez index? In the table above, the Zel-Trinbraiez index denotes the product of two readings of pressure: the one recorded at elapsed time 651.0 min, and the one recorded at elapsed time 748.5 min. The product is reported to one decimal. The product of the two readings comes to 3.6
